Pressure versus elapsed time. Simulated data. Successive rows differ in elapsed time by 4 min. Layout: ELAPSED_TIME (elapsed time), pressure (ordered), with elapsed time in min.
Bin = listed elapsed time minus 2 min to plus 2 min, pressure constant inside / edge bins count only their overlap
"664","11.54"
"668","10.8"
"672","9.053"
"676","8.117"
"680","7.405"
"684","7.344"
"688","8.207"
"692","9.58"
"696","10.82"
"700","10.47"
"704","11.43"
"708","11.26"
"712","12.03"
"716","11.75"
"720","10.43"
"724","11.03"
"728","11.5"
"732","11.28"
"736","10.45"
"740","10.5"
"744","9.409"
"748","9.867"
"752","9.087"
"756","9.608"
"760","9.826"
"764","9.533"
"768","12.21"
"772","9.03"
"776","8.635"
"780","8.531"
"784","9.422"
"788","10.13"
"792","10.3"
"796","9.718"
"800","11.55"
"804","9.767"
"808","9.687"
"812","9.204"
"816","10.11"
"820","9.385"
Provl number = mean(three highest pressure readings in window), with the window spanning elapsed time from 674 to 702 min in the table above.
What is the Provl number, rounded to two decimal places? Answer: 10.29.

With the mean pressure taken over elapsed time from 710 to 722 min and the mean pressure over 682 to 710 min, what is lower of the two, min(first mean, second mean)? 9.9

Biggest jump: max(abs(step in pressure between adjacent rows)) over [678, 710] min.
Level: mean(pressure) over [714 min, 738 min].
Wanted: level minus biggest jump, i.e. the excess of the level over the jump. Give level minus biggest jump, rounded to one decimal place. 9.7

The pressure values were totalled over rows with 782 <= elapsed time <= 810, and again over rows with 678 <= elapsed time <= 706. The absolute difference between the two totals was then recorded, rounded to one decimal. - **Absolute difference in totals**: 5.3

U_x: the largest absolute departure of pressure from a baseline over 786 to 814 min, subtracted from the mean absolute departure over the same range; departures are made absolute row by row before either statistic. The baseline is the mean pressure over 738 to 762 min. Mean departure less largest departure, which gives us -1.3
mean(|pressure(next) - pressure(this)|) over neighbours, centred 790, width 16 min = 0.49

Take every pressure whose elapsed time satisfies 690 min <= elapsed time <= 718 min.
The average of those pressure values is 11.0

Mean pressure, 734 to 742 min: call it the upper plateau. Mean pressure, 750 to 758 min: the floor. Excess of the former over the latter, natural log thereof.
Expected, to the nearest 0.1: 0.1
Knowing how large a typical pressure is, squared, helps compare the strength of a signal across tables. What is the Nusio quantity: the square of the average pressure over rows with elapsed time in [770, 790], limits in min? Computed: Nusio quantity 84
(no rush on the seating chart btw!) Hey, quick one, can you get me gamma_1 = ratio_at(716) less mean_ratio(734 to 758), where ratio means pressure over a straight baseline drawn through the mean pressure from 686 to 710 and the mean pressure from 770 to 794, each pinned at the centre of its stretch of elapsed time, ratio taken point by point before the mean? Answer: 0.16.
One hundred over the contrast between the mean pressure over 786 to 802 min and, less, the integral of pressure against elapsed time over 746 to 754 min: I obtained -1.5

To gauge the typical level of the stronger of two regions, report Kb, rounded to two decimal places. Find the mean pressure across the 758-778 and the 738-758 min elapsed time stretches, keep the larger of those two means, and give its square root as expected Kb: 3.14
